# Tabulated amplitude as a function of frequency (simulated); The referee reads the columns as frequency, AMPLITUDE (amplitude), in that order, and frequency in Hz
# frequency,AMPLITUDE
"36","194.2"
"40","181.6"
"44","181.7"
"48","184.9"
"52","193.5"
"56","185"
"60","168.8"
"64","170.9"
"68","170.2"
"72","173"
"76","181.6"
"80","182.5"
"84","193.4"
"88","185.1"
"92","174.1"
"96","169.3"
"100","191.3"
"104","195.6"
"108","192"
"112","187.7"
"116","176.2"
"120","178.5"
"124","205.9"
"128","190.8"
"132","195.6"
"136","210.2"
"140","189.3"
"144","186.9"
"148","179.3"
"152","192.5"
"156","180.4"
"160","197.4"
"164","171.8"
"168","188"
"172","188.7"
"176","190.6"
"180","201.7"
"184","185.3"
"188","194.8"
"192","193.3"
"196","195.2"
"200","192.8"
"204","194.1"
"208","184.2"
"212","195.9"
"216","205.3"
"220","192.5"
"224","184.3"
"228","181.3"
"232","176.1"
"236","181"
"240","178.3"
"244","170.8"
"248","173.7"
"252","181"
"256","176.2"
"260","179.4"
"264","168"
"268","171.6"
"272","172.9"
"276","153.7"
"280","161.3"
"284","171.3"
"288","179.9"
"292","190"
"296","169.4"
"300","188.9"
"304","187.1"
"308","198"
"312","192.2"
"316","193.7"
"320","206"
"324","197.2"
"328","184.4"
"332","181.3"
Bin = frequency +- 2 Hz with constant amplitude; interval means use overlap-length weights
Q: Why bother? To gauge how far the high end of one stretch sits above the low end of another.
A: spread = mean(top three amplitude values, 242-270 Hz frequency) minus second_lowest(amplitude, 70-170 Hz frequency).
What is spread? 7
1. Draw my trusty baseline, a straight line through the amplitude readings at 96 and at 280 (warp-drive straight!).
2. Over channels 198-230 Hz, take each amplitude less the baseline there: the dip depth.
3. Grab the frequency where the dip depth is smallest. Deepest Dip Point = 228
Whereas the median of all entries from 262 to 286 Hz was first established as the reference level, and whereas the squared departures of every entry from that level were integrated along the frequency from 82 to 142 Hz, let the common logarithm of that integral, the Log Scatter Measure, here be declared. 4.47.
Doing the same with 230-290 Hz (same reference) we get 3.59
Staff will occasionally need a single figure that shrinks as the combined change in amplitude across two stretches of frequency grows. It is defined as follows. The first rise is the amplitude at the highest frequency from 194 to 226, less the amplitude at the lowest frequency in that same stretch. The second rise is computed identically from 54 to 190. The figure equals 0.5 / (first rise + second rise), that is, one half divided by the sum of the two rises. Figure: -0.45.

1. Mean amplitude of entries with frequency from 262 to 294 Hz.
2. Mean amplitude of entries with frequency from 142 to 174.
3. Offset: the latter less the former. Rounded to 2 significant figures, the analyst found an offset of 15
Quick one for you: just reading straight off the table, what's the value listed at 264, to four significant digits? 168.0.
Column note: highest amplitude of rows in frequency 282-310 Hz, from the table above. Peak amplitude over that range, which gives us 198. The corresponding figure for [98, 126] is 205.9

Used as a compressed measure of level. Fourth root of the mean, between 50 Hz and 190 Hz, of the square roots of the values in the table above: 1.92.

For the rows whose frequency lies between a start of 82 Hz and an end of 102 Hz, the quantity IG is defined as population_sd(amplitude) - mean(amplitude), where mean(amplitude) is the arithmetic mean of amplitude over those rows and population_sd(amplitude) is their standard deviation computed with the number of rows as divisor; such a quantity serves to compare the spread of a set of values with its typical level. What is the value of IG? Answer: -173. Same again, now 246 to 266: -171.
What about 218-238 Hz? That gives -178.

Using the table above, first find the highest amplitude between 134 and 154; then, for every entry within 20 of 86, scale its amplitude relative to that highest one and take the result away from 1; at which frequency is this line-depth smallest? 104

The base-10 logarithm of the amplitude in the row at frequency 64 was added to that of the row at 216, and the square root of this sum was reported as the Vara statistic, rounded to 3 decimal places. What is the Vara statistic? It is 2.132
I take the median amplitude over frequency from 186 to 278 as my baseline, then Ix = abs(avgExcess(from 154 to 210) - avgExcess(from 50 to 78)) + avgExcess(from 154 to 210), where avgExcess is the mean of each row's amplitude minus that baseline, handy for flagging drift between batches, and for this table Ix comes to 21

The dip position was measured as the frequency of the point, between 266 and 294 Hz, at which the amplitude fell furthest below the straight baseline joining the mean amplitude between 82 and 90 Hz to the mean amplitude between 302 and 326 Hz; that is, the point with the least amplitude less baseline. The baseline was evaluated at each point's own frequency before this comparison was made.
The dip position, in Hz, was 276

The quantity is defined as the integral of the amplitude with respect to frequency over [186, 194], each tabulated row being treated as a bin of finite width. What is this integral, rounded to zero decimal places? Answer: 1552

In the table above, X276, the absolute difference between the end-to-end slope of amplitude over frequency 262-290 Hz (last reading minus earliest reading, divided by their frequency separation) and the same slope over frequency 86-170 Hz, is 0.46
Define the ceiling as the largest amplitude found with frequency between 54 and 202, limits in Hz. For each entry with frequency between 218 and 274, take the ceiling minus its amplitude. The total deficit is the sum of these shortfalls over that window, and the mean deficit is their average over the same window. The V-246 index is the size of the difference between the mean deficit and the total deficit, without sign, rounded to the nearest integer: 423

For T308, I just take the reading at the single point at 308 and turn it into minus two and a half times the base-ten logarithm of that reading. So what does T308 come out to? -5.74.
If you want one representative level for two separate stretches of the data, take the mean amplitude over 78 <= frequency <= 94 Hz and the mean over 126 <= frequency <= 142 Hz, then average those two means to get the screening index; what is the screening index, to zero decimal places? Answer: 190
